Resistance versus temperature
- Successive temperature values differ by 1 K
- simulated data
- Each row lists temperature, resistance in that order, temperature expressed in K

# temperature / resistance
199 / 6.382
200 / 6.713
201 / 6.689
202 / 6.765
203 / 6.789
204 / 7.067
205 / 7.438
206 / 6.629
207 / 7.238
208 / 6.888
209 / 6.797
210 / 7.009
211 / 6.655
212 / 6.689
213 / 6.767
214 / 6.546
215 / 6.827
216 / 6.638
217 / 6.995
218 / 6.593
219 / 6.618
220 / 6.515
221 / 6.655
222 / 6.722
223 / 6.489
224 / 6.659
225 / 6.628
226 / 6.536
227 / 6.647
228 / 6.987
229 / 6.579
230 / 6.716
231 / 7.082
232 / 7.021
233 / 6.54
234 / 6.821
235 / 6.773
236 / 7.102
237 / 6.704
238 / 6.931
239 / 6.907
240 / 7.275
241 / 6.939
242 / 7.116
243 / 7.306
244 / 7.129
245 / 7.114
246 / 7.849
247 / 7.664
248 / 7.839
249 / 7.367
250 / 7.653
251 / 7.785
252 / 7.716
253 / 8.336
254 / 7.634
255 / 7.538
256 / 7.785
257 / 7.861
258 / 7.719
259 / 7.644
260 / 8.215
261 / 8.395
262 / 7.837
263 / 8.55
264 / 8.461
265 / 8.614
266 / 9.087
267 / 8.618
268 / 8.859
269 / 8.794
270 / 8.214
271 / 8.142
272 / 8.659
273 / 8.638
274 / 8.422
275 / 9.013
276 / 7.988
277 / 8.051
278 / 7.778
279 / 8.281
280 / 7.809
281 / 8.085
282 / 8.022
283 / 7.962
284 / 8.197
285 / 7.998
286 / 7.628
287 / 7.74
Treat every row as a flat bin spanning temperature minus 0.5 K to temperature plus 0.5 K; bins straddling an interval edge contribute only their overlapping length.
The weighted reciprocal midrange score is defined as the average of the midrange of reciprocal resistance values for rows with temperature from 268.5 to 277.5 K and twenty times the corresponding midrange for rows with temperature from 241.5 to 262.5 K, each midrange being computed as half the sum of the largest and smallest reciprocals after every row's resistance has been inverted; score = 1.36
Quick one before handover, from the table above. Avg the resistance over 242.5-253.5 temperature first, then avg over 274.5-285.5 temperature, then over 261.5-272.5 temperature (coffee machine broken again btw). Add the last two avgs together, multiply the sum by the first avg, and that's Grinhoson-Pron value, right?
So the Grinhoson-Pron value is 127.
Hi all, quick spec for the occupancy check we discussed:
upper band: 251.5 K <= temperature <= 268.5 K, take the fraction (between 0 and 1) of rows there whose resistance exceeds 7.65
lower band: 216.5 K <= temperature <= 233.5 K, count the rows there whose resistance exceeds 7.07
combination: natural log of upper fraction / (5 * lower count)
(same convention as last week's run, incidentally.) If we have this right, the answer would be -1.8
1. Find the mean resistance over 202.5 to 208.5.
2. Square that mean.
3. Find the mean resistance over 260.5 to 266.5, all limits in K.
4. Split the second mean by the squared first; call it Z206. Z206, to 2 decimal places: 0.17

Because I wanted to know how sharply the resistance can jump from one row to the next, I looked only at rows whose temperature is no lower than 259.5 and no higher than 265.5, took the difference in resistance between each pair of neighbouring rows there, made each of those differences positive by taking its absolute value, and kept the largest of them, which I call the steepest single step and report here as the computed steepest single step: 0.71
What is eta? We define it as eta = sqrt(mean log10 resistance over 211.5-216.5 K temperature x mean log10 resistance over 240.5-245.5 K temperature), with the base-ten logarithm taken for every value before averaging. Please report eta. 0.84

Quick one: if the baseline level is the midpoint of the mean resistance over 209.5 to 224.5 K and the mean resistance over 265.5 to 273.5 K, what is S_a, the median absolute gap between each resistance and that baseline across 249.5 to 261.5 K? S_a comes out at 0.12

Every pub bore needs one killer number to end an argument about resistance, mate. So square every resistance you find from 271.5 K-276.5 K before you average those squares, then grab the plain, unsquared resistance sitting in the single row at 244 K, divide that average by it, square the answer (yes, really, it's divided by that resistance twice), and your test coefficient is 105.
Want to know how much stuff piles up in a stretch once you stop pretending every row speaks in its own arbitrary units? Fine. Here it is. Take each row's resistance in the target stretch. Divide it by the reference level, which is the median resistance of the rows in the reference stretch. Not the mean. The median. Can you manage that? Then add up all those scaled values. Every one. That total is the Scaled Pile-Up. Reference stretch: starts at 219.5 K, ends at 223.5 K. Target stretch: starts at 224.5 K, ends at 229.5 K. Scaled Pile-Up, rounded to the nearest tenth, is 5.1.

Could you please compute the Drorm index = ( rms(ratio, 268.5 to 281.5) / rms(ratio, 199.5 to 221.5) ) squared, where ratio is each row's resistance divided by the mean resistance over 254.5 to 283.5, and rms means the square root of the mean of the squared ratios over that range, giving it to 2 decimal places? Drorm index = 1.49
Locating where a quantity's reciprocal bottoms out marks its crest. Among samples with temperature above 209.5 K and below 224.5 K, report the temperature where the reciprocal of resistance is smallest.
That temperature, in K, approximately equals 210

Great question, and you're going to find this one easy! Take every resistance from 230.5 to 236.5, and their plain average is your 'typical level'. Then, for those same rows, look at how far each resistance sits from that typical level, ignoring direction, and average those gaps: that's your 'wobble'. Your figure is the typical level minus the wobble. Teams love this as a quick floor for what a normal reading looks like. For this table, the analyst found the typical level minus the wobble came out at 6.71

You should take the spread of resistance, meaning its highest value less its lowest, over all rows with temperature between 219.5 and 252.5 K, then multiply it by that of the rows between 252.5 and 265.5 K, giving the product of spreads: 1.5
